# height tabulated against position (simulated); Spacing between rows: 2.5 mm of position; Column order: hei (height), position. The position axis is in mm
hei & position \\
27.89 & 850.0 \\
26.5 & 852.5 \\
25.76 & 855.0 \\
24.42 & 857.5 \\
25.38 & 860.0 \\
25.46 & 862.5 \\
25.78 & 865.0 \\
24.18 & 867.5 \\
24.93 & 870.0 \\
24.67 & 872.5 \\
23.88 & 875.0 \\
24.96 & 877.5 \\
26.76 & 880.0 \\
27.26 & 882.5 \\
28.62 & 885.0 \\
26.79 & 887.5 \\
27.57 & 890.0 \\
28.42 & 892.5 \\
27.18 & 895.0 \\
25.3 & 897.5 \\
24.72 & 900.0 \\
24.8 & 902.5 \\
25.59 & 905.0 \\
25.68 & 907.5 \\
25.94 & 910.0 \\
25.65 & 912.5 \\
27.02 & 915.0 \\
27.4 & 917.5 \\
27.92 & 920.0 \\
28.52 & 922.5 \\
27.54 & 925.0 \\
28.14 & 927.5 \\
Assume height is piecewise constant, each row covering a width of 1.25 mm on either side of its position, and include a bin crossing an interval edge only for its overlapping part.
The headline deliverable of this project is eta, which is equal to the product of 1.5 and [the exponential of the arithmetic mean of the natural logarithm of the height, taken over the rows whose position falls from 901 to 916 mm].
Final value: 38.7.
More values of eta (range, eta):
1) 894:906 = 38.3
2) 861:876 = 37.2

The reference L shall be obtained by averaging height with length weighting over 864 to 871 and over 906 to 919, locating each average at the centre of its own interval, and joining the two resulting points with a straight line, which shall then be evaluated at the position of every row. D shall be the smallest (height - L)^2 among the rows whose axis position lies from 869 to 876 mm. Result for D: 0.01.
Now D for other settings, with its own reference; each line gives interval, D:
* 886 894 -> 1.50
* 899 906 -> 0.28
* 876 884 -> 0.08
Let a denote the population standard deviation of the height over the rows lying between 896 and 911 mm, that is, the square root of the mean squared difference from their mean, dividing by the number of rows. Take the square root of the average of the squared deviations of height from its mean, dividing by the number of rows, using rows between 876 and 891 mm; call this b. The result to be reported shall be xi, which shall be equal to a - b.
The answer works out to -0.65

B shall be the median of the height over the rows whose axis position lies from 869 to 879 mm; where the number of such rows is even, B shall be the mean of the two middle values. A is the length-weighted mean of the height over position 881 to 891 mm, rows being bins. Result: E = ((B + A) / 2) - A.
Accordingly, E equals -1.37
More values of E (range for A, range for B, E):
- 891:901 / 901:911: -0.42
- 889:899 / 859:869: -0.81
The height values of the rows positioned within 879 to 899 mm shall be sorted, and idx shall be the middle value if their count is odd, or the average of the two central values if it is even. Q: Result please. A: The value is 27.2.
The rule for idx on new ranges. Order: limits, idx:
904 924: 26.5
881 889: 27.3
